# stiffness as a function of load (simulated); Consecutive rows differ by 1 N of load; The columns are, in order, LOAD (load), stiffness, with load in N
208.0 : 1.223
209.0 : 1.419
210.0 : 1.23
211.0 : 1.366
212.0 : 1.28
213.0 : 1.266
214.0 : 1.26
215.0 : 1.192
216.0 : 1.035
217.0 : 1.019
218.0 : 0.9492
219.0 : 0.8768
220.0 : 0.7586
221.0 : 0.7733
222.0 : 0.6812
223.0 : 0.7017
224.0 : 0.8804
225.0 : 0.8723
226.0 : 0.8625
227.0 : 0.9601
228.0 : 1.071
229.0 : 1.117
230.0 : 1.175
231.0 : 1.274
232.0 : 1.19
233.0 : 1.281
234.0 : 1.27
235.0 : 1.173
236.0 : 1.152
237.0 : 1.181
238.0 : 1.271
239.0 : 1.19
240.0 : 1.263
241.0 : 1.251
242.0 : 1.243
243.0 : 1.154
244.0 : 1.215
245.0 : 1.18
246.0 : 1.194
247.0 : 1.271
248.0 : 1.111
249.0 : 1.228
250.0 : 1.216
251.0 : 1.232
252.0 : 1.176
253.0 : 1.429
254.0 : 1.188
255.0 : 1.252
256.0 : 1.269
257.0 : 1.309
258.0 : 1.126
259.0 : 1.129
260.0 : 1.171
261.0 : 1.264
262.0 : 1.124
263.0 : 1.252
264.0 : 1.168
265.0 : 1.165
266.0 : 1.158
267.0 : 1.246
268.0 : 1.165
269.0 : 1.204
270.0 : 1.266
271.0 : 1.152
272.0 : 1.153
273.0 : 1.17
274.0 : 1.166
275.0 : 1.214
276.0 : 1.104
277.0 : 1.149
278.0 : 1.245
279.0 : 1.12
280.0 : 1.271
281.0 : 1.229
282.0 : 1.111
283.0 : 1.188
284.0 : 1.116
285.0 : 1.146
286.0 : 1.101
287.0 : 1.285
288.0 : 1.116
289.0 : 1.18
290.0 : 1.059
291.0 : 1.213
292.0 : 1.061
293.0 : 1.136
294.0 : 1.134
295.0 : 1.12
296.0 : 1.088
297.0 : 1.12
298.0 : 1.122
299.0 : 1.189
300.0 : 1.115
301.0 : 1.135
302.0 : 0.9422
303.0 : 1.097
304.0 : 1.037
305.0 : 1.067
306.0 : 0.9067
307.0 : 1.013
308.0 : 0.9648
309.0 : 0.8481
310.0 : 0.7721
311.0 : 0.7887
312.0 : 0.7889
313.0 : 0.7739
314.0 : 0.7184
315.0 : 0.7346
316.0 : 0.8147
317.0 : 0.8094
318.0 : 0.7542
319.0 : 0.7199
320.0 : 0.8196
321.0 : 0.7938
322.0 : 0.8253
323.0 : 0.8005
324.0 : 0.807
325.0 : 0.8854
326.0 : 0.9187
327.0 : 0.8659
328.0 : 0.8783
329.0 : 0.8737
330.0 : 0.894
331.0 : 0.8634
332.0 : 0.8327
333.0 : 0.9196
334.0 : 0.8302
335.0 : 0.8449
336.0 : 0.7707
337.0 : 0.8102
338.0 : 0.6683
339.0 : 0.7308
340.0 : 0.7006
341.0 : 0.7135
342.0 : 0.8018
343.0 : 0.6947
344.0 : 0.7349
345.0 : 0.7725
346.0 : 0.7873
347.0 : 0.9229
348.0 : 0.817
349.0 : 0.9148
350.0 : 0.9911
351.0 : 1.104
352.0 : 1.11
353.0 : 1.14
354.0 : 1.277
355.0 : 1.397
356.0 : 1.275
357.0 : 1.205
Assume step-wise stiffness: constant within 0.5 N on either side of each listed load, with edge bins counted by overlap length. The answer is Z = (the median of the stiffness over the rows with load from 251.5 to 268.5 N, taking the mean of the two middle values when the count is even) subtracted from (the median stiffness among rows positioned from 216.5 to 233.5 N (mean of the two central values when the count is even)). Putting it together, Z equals -0.2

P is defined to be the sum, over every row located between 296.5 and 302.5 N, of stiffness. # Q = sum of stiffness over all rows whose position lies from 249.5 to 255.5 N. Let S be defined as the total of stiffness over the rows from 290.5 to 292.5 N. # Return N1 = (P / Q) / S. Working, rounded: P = 6.6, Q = 7.5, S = 2.3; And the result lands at 0.4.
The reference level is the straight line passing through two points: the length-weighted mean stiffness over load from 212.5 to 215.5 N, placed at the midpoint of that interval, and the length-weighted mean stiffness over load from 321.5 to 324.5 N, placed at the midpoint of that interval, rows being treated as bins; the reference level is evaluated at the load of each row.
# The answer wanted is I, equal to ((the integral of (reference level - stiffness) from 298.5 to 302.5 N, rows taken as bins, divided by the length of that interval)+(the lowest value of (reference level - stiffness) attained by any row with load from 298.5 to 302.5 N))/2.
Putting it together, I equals -0.24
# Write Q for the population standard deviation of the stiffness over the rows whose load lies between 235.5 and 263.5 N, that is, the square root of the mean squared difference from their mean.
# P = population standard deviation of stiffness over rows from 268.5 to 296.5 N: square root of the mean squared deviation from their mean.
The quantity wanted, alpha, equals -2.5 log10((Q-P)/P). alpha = 2.6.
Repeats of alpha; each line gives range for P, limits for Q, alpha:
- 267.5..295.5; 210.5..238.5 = -0.9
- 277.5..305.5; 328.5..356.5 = -0.5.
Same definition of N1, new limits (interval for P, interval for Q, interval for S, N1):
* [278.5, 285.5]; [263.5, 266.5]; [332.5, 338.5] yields 0.5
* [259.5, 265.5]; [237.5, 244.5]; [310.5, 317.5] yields 0.2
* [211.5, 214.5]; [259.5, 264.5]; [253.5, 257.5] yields 0.1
